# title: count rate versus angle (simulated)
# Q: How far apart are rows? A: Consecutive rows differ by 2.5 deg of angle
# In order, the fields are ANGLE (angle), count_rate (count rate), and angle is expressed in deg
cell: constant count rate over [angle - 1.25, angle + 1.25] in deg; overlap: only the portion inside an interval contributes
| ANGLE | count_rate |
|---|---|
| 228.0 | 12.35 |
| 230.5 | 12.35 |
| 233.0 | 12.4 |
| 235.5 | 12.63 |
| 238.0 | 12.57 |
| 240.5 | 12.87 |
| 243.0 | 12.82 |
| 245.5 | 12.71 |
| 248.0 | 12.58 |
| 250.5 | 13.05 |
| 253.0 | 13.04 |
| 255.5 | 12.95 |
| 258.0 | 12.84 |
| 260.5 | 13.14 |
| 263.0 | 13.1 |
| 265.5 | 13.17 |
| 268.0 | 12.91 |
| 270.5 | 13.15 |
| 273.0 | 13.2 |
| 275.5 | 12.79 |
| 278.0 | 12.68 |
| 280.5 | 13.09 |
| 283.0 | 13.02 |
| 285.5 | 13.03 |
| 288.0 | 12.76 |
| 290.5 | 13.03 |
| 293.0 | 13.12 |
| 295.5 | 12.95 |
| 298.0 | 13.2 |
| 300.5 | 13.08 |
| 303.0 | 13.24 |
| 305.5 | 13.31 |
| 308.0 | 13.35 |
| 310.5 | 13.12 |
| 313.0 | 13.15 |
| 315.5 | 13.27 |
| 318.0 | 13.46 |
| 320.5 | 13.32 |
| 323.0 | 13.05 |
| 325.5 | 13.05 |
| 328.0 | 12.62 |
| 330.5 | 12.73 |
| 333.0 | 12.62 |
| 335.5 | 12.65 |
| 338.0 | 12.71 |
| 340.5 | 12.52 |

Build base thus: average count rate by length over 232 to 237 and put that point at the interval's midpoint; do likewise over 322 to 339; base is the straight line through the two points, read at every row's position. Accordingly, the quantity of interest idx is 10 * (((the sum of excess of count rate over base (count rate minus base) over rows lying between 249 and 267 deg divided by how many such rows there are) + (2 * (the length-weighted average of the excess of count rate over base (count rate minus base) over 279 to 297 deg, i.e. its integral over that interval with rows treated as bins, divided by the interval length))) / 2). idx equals 5.6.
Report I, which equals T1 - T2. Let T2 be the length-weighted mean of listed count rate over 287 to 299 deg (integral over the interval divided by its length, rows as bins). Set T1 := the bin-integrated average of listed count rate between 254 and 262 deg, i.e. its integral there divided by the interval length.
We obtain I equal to -0.03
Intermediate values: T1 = 13.0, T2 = 13.0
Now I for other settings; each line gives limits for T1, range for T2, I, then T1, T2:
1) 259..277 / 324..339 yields 0.32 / 13.1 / 12.7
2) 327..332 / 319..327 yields -0.46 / 12.7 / 13.1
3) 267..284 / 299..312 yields -0.24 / 13.0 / 13.2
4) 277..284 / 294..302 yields -0.15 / 12.9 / 13.1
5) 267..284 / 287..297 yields 0.00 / 13.0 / 13.0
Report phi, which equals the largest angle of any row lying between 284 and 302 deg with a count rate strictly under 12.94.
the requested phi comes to 288.0 deg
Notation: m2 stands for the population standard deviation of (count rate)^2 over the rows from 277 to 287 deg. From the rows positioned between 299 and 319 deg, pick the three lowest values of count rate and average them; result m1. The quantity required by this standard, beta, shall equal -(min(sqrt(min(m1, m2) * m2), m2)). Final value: -4.1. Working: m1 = 13.1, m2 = 4.1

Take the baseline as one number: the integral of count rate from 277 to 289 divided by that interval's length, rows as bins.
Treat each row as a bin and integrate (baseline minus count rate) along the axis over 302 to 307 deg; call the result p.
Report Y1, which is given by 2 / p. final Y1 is -1.1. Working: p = -1.8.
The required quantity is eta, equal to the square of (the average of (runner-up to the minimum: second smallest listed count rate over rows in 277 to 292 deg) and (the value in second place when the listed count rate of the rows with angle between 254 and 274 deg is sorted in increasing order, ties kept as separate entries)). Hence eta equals 165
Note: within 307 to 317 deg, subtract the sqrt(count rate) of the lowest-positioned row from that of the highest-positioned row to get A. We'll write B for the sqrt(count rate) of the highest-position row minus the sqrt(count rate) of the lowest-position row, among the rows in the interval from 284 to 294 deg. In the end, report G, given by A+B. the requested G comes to 0.00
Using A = -0.01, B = 0.01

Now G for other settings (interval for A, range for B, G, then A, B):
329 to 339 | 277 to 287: 0.05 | 0.00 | 0.05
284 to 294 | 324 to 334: -0.05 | 0.01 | -0.06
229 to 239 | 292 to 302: 0.03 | 0.03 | -0.01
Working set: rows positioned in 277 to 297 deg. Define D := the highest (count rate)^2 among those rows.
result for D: 172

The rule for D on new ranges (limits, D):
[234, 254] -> 170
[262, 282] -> 174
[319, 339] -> 177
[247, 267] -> 173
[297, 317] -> 178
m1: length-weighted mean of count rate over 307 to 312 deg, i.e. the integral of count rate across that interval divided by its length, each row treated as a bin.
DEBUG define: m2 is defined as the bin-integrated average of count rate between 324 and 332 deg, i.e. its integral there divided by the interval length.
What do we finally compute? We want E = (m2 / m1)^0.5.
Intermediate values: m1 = 13.2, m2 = 12.8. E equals 0.98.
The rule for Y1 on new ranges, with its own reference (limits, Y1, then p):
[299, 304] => -1.7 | -1.2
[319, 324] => -1.4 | -1.4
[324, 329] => 5.9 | 0.3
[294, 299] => -2.7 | -0.7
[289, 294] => -3.0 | -0.7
